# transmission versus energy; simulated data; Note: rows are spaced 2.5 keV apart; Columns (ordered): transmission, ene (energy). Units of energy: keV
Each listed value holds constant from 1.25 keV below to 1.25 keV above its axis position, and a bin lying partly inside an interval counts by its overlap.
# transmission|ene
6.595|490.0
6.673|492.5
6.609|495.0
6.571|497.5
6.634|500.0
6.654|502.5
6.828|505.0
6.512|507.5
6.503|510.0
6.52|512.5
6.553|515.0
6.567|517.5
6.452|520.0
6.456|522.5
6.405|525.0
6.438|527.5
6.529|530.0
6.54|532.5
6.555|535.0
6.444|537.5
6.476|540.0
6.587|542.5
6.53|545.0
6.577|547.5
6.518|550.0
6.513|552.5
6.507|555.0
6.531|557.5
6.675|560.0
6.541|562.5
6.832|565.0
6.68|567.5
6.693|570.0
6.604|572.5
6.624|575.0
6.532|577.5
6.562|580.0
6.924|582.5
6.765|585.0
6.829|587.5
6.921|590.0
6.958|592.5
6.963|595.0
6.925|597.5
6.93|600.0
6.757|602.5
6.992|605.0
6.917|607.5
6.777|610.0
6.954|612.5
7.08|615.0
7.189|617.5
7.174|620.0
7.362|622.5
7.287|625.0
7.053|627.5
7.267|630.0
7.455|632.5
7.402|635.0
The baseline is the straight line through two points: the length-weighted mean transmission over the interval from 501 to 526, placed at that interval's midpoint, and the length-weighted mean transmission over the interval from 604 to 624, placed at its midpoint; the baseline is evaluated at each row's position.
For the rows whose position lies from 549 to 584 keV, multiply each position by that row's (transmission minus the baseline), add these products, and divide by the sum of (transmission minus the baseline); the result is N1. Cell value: 565.9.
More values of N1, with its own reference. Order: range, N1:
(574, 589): 579.4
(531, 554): 543.6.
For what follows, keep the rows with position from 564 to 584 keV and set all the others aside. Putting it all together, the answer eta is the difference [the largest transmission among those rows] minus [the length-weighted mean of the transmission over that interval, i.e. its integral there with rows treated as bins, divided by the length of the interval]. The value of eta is 0.24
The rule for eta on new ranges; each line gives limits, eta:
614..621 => 0.04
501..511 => 0.20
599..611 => 0.12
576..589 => 0.20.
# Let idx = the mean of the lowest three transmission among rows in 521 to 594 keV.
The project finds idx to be 6.4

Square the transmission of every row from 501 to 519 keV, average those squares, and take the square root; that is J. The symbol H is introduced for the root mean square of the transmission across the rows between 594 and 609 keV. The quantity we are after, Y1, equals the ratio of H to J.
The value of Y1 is 1.05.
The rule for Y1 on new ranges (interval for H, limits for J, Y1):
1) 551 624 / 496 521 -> 1.04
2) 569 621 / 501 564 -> 1.05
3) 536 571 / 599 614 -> 0.96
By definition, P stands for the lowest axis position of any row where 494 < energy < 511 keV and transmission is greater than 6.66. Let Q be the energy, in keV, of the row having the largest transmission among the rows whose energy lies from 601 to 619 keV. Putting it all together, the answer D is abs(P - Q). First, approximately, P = 505.0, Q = 617.5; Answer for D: 112.5 keV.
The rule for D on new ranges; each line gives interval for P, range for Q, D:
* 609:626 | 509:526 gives 92.5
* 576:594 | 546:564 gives 22.5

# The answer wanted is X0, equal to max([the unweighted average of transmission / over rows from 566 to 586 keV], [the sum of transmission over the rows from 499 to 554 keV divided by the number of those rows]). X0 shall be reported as 6.7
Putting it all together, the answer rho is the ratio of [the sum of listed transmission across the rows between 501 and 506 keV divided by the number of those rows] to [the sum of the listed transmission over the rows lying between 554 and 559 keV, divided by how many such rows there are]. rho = 1.03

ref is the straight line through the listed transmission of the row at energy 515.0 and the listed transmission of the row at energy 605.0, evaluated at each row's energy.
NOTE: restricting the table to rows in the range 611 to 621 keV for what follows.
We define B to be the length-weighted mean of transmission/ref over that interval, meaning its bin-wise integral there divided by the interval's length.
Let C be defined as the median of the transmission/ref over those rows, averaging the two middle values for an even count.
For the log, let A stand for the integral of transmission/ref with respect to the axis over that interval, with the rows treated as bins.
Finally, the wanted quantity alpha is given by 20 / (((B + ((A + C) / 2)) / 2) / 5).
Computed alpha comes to 30.6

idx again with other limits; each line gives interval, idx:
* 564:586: 6.6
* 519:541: 6.4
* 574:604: 6.6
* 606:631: 6.9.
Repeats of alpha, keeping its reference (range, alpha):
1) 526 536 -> 31.3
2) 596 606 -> 31.1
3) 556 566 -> 31.4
